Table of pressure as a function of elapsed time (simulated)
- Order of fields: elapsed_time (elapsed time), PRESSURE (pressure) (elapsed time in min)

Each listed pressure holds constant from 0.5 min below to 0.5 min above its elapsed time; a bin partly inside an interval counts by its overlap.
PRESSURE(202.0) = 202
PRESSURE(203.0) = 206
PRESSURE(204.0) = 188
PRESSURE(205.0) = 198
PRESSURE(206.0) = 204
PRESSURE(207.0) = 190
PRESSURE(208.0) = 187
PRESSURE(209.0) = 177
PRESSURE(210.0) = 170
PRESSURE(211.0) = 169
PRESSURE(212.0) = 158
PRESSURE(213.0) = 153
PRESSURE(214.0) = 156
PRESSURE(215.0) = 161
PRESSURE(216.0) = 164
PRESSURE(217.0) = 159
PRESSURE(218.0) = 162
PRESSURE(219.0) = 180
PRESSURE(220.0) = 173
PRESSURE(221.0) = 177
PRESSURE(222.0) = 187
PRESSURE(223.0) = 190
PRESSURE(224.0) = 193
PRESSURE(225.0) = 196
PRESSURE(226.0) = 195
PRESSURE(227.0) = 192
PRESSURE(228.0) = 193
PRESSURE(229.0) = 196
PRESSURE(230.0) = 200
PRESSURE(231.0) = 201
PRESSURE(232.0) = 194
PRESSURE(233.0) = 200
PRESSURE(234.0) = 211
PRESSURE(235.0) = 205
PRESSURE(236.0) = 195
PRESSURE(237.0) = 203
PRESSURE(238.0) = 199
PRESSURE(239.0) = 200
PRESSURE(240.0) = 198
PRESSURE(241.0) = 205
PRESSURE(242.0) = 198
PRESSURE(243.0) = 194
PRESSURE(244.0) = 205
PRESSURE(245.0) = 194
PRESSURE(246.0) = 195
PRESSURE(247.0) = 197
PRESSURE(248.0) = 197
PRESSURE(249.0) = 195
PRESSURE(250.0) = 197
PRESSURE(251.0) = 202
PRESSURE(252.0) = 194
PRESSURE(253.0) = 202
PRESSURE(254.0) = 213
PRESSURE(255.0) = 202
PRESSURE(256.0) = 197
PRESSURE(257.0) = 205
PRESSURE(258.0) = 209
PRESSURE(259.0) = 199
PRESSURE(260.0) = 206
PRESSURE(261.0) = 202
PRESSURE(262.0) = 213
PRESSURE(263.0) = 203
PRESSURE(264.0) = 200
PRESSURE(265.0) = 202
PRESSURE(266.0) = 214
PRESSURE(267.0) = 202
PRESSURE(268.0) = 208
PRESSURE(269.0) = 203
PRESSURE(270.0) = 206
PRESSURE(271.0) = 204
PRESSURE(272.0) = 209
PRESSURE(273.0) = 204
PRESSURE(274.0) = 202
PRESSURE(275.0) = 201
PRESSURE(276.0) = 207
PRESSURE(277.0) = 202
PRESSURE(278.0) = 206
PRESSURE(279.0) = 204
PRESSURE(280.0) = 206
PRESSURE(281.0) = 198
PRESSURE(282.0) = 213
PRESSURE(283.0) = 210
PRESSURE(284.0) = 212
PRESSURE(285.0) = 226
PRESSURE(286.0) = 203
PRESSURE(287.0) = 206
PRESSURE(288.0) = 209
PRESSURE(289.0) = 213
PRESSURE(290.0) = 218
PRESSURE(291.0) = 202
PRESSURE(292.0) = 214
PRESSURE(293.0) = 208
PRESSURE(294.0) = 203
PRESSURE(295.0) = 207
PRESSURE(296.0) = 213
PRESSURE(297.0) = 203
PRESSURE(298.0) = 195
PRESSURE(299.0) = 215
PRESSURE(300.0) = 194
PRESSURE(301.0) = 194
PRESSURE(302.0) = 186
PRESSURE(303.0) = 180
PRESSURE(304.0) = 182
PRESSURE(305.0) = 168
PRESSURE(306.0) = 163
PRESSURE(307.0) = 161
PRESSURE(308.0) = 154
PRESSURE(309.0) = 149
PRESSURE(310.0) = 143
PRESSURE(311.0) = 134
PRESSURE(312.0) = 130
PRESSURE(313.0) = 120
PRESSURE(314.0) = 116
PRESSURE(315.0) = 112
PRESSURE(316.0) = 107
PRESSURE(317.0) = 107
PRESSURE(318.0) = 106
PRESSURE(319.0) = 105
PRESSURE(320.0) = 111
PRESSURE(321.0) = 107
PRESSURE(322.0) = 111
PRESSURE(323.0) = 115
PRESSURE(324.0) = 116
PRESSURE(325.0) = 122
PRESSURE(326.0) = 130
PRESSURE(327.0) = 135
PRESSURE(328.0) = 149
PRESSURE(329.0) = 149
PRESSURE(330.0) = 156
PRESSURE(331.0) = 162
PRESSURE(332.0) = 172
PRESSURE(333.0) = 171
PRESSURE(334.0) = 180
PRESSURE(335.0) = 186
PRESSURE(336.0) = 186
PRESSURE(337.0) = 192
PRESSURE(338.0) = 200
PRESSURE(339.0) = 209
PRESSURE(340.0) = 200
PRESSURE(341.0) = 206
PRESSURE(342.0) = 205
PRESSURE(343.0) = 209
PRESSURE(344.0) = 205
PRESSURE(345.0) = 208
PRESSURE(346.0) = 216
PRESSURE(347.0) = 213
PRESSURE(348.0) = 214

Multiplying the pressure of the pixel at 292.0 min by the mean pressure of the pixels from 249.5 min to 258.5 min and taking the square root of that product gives 208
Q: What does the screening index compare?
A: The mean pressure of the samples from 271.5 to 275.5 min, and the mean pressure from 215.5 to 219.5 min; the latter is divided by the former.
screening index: 0.81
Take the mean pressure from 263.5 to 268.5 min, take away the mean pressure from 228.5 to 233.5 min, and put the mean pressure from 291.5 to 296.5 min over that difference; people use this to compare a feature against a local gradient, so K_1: 30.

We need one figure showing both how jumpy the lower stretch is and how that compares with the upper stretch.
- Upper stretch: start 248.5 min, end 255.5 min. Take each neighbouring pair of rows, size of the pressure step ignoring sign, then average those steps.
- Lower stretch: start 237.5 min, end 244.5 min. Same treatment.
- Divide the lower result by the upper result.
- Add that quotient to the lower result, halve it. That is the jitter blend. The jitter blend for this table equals 3.0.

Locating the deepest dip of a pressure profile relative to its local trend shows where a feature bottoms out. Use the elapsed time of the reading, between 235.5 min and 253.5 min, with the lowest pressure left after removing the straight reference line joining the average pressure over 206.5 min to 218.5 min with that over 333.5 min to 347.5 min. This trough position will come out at 252.0 min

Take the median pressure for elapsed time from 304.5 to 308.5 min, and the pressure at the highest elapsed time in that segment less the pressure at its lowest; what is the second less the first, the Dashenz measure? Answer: -176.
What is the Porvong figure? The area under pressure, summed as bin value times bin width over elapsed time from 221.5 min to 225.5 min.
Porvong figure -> 766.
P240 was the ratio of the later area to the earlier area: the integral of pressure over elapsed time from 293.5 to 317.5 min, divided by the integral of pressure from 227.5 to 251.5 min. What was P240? 0.82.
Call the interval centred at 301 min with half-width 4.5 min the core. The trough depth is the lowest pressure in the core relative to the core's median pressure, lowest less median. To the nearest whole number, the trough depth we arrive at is -26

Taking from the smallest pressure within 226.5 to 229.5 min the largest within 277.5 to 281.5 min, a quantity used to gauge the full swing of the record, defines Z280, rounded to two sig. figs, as -14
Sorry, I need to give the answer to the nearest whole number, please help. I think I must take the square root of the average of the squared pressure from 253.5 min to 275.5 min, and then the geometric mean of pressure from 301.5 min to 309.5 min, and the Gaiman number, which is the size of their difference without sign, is 37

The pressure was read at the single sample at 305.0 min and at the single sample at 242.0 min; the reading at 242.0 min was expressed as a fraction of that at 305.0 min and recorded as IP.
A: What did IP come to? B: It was 1.18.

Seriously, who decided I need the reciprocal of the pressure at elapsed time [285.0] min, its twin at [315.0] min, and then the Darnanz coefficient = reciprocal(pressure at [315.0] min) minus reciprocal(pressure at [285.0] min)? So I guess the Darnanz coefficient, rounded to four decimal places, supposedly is 0.0045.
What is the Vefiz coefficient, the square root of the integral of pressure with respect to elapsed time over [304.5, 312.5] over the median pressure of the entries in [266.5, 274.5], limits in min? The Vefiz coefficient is 2.4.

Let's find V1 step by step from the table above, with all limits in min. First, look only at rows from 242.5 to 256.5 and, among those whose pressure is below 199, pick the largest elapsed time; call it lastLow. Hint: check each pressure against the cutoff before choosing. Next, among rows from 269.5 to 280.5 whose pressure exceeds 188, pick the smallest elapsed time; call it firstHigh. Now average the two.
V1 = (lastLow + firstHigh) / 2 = 263.0 min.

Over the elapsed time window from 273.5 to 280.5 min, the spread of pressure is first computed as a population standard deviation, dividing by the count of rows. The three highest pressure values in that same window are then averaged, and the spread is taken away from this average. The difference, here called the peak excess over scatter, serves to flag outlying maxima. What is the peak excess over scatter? 204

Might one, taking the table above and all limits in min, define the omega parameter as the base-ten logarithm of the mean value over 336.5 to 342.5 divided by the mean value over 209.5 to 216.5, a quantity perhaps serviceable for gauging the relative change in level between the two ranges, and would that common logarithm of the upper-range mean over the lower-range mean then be 0.097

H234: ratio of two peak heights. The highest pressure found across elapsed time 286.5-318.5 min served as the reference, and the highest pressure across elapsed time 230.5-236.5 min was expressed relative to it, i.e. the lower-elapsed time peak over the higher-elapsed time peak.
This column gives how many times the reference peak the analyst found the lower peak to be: 0.97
